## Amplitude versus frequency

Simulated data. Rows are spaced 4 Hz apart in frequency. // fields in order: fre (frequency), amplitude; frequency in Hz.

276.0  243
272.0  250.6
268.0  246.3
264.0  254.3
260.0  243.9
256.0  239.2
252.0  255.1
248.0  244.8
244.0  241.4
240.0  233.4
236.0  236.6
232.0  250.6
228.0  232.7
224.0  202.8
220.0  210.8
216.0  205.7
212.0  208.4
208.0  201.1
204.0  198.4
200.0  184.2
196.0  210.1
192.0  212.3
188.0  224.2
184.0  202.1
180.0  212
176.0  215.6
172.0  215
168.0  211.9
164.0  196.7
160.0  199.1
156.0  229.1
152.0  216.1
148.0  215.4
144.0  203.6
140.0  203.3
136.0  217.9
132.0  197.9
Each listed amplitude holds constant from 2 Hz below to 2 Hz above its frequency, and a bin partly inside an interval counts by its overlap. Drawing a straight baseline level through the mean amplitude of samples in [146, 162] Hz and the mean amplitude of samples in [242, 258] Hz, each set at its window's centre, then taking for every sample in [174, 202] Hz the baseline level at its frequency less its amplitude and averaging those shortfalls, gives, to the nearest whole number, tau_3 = 17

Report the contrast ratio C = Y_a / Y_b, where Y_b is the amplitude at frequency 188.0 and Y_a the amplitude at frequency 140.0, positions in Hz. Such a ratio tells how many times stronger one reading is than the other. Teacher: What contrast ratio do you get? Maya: 0.91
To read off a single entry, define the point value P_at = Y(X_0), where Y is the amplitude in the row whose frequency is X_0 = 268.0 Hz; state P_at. 246.3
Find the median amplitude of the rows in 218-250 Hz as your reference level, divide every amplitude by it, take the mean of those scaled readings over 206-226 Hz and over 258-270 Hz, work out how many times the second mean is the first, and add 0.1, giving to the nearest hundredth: 1.31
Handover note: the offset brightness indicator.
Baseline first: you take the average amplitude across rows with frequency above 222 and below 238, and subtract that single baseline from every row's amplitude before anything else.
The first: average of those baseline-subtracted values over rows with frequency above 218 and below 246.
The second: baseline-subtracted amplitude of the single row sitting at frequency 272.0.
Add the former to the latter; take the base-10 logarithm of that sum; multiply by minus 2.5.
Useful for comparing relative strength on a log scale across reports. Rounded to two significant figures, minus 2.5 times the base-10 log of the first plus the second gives -3.2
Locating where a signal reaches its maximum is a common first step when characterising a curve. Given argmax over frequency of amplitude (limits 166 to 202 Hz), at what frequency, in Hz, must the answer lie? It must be 188.0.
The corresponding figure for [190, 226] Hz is 192.0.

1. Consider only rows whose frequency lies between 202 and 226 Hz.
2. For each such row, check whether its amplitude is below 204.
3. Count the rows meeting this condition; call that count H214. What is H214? 3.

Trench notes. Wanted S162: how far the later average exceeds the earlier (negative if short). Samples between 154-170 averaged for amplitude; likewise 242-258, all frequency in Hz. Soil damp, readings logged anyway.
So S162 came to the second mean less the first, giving 35.9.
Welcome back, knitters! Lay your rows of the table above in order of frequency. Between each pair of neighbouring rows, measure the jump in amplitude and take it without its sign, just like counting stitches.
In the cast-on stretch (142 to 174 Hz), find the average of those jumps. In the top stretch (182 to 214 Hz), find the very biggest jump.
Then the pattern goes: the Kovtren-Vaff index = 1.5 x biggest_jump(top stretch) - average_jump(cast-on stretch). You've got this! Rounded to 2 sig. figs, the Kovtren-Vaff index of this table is 28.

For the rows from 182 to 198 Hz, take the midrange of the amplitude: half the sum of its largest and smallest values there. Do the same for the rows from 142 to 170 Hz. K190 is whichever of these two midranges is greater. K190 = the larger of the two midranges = 213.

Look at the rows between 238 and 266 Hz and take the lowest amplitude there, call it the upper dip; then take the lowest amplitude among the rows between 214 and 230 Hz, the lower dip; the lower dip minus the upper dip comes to -31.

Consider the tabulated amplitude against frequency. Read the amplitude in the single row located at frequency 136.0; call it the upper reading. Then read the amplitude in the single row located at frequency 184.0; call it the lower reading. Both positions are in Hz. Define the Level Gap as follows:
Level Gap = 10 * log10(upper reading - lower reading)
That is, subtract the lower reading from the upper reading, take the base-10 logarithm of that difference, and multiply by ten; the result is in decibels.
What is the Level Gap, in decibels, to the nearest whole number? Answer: 12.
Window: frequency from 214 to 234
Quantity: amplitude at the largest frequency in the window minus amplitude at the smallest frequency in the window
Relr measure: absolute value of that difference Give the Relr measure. 45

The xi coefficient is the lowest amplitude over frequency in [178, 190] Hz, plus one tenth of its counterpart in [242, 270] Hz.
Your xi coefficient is 226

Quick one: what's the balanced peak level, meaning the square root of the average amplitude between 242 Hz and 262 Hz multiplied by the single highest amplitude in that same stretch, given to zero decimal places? 250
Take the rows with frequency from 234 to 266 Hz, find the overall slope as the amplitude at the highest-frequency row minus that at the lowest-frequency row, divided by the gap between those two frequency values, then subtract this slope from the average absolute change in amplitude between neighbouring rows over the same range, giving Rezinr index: 7.4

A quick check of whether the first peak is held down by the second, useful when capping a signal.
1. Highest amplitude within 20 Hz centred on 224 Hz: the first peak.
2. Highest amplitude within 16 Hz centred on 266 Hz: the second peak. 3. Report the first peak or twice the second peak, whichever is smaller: 251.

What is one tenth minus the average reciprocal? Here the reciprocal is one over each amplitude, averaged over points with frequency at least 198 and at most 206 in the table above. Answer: 0.0948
